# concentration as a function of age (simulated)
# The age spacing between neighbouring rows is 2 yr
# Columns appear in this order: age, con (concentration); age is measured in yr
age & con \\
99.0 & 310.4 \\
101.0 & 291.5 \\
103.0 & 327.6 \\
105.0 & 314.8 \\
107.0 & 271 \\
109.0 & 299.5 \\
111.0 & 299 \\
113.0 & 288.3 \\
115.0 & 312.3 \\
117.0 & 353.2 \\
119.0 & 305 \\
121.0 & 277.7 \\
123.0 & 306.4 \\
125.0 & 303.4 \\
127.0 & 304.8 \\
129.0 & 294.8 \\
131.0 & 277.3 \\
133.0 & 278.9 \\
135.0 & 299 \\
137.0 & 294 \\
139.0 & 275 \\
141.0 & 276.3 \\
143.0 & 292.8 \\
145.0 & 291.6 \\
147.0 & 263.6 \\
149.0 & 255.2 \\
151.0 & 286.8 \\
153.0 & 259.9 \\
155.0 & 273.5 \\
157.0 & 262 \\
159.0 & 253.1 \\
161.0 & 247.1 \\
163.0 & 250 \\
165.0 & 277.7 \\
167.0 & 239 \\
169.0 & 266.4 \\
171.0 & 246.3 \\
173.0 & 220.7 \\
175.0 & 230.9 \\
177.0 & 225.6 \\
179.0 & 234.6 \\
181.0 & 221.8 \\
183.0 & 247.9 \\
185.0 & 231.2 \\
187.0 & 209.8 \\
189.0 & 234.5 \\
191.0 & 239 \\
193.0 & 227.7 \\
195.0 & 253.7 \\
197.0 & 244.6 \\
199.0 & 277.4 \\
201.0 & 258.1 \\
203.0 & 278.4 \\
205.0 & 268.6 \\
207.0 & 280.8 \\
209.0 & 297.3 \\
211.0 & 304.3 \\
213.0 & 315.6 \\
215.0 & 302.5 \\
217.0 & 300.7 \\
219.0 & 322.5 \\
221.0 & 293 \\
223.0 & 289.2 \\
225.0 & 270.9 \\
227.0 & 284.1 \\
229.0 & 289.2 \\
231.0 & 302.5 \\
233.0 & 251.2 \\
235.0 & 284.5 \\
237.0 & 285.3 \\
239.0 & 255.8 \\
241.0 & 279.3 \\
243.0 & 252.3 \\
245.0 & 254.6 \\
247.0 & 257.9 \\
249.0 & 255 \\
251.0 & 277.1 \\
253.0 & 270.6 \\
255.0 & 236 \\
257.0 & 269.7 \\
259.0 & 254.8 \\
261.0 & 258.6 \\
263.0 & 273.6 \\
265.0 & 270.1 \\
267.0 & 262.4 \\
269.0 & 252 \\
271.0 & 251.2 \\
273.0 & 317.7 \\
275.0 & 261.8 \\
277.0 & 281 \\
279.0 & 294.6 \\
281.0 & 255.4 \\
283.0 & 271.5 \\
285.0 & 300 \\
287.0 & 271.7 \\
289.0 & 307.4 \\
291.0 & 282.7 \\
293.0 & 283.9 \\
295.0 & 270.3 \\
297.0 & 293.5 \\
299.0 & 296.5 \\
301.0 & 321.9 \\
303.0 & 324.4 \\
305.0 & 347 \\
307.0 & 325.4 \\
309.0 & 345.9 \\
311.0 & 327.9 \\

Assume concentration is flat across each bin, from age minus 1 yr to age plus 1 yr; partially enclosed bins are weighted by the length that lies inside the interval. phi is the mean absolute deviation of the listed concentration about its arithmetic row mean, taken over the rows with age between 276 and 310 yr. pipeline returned 22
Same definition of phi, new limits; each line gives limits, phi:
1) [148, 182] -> 16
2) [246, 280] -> 14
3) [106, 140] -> 13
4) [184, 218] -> 27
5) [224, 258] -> 14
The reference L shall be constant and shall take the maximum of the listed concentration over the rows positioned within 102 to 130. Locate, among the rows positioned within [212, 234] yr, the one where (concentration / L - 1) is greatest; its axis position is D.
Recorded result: 219.0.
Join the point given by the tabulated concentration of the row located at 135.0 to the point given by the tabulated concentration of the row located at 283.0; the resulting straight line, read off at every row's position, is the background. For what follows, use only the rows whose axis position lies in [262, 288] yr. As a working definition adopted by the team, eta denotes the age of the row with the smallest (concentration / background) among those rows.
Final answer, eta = 271.0 yr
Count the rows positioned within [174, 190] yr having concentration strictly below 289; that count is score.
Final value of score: 8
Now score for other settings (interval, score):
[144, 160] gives 7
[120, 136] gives 3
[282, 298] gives 5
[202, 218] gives 3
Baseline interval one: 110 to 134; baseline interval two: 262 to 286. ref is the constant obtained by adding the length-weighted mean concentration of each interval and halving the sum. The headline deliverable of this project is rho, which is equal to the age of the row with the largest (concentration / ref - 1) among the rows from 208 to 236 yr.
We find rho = 219.0 yr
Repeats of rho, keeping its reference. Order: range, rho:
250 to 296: 273.0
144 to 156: 145.0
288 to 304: 303.0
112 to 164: 117.0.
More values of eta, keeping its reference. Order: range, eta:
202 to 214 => 205.0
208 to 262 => 255.0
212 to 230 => 225.0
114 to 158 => 149.0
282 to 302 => 283.0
